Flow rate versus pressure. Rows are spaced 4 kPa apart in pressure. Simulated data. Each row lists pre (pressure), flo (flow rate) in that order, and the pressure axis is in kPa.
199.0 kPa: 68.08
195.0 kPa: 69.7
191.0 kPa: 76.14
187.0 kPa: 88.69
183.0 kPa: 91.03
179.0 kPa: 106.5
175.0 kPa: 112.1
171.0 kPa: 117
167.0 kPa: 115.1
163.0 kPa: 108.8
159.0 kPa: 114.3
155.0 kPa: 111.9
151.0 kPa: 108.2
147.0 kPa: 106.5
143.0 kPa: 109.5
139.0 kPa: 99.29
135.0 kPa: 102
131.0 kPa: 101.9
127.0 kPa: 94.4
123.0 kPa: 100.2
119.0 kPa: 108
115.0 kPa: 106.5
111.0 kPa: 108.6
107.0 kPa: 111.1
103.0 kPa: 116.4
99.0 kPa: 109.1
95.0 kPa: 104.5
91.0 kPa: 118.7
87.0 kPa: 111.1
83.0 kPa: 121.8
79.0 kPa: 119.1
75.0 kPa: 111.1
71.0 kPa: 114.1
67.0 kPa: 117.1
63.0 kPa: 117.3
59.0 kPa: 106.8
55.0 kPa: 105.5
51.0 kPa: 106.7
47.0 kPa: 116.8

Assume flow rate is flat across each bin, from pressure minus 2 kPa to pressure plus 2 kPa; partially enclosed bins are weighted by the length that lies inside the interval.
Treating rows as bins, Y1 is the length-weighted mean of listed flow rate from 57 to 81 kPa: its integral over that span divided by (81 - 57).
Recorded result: 114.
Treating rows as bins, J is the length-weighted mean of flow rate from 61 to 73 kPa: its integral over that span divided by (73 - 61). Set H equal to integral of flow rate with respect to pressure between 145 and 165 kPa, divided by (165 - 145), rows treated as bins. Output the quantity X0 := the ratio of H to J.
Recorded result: 0.95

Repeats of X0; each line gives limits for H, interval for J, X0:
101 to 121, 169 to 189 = 1.07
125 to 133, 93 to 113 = 0.89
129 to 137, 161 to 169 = 0.91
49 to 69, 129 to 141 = 1.10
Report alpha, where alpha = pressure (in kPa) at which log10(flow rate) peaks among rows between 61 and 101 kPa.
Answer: 83.0 kPa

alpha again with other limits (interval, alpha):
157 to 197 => 171.0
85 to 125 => 91.0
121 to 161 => 159.0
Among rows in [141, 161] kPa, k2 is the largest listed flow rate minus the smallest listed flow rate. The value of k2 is 8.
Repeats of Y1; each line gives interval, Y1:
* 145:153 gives 107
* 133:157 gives 106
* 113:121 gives 107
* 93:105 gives 110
